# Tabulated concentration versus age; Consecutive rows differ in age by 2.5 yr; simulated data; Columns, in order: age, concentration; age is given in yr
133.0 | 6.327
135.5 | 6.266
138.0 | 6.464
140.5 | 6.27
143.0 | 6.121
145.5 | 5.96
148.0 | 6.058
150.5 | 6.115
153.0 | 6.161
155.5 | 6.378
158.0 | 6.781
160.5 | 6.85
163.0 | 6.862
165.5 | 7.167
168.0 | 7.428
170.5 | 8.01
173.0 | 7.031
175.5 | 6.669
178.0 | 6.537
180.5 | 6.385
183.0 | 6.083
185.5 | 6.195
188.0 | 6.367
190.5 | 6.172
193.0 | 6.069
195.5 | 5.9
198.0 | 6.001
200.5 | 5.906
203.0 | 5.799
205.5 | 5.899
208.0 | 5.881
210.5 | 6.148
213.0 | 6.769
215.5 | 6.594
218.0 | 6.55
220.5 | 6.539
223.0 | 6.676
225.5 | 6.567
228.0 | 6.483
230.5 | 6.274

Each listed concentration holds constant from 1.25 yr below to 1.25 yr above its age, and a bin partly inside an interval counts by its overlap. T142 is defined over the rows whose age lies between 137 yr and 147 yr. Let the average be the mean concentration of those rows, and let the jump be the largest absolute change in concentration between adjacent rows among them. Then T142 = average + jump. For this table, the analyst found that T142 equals 6.4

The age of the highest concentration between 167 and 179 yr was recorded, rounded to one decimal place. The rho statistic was 170.5 yr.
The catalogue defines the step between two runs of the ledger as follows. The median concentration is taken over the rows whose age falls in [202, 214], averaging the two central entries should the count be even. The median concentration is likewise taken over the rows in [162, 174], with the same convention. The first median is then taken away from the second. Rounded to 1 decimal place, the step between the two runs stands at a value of 1.3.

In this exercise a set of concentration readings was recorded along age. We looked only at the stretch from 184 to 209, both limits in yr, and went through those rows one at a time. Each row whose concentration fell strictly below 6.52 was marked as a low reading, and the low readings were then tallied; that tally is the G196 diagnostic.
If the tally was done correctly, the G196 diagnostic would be 10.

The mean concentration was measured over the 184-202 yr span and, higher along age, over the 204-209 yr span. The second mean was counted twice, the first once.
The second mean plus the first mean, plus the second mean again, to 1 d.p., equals 17.9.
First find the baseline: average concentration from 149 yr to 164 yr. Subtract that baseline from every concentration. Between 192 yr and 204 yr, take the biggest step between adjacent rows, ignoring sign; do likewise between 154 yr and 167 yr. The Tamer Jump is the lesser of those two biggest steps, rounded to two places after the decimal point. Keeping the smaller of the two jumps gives 0.17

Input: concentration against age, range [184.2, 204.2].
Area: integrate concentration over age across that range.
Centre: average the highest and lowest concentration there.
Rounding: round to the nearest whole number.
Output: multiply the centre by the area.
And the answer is 736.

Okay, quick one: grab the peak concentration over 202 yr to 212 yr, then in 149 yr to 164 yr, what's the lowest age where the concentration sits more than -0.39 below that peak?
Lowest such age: 150.5 yr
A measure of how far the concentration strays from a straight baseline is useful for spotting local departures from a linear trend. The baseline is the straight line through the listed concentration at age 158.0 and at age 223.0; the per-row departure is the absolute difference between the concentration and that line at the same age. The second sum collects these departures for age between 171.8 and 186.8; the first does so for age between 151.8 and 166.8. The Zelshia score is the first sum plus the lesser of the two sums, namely 3.2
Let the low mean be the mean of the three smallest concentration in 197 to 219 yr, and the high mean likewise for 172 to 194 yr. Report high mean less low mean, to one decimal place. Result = 0.2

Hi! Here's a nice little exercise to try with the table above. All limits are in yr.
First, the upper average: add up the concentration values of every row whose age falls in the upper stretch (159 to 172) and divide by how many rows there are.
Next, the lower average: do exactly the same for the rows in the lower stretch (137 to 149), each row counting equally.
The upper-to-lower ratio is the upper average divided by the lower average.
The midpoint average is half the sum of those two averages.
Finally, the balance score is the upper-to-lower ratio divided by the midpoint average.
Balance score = 0.175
